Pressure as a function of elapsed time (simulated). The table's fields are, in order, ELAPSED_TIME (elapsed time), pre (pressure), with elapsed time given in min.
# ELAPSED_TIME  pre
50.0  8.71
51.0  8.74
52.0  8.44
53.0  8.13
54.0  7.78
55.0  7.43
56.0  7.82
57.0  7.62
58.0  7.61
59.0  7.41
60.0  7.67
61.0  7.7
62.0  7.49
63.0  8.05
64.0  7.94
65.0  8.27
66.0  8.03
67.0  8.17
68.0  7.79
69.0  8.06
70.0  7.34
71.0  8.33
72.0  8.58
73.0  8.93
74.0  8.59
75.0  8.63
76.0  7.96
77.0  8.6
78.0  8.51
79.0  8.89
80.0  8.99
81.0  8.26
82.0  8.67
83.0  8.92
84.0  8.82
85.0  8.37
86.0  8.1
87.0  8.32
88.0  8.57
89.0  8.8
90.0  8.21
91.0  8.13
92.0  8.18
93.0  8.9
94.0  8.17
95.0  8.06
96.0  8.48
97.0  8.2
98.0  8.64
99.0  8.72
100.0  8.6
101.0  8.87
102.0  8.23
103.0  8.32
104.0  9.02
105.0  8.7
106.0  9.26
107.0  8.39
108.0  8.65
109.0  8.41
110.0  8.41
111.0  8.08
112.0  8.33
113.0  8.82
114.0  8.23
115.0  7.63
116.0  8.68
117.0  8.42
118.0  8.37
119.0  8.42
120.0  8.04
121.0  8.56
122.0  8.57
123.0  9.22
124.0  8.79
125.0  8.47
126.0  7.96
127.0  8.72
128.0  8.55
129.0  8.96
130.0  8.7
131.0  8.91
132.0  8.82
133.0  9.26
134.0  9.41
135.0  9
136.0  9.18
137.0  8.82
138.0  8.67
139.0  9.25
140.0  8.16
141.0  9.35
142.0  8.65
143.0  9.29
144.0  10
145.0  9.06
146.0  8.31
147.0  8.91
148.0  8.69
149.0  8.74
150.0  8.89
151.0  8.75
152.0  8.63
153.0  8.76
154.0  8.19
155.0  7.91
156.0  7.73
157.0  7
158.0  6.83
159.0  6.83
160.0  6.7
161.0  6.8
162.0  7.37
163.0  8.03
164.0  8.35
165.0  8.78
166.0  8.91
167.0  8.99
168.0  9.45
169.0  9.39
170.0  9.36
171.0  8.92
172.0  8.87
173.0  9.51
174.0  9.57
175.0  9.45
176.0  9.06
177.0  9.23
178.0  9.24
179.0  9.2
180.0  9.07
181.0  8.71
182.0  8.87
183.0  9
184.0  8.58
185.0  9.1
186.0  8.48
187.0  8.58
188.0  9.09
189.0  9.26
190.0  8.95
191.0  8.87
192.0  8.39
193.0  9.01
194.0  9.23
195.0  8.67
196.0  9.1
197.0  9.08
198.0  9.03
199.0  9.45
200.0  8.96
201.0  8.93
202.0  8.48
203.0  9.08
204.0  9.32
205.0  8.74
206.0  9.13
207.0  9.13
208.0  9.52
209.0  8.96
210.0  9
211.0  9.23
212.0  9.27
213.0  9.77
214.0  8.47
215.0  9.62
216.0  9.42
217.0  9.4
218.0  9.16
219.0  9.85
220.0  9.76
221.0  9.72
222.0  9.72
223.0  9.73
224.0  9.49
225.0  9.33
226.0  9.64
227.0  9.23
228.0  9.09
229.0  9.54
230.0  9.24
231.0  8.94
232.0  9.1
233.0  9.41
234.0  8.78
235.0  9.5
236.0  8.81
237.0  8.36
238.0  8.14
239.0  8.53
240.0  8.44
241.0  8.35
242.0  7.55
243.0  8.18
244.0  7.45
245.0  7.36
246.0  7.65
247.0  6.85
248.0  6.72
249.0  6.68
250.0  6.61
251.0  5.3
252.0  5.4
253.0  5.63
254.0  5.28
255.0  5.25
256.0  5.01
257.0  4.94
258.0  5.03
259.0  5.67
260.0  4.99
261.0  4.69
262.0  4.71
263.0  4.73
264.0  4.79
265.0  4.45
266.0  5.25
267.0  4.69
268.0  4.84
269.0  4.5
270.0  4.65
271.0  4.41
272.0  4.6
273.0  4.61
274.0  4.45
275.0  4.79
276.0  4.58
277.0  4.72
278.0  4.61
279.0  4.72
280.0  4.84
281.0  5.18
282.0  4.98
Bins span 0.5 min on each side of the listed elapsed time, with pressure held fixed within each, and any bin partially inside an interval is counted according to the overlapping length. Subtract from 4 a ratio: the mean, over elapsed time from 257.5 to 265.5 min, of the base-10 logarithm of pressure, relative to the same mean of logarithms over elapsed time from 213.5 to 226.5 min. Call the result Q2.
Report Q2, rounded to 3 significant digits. 3.30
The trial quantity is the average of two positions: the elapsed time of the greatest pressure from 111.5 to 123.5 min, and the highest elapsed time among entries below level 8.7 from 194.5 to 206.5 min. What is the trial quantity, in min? 162.5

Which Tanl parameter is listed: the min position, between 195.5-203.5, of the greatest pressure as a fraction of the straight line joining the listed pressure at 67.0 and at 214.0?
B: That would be 199.0 min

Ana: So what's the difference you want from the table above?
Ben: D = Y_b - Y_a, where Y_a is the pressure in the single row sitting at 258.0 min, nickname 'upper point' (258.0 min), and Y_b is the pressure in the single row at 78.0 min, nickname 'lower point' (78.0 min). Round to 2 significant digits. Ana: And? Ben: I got 3.5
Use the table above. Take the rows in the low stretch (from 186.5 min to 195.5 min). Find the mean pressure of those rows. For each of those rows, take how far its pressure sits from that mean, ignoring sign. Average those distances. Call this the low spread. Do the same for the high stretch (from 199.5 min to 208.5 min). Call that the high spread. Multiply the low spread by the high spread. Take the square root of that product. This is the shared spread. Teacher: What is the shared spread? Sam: 0.232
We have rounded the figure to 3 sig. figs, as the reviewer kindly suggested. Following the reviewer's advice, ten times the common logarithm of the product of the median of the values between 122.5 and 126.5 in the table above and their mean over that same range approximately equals 18.7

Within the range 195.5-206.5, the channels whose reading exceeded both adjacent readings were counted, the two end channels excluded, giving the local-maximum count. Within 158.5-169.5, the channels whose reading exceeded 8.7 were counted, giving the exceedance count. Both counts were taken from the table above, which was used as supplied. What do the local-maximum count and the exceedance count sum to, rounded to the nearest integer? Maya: 7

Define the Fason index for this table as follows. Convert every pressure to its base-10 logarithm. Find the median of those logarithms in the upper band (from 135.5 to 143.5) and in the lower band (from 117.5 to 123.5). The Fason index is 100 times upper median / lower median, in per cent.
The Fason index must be 103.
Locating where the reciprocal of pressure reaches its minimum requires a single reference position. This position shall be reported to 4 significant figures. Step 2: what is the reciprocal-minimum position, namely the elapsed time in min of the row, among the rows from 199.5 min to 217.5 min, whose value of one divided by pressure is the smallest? 213.0 min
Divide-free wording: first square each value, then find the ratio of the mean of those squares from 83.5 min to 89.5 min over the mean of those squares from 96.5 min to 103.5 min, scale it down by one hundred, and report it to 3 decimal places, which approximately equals 0.010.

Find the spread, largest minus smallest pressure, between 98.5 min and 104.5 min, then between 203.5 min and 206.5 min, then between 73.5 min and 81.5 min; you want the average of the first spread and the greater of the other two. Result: 0.91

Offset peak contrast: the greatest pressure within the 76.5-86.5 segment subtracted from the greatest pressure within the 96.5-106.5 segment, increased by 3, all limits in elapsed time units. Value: 3.27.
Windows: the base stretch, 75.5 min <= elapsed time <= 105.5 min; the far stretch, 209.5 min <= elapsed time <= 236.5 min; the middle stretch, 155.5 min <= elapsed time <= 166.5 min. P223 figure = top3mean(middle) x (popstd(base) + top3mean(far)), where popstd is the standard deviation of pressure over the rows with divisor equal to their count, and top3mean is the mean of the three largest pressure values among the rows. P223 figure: 88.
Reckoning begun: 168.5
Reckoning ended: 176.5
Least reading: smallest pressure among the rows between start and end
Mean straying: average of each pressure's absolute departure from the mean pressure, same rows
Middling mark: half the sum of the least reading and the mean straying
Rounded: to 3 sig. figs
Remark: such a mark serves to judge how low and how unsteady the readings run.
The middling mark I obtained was 4.55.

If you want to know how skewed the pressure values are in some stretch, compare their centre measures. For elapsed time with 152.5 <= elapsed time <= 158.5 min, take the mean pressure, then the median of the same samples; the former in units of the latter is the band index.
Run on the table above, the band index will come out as 0.99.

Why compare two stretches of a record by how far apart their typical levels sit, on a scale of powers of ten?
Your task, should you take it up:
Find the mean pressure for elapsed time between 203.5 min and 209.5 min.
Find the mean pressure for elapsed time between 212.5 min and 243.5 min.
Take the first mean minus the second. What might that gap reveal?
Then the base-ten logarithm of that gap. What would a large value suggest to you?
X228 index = -1.6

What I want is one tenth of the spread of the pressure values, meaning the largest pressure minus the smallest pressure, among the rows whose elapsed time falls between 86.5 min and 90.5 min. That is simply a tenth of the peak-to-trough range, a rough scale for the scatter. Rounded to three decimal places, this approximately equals 0.059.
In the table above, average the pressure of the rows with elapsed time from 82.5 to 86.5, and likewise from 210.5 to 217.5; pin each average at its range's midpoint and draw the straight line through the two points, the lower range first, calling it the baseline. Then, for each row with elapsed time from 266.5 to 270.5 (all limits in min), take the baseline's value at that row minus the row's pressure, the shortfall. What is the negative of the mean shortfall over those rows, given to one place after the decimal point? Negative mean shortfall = -5.0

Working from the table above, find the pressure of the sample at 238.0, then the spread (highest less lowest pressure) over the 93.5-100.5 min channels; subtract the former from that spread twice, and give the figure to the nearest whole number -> -16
